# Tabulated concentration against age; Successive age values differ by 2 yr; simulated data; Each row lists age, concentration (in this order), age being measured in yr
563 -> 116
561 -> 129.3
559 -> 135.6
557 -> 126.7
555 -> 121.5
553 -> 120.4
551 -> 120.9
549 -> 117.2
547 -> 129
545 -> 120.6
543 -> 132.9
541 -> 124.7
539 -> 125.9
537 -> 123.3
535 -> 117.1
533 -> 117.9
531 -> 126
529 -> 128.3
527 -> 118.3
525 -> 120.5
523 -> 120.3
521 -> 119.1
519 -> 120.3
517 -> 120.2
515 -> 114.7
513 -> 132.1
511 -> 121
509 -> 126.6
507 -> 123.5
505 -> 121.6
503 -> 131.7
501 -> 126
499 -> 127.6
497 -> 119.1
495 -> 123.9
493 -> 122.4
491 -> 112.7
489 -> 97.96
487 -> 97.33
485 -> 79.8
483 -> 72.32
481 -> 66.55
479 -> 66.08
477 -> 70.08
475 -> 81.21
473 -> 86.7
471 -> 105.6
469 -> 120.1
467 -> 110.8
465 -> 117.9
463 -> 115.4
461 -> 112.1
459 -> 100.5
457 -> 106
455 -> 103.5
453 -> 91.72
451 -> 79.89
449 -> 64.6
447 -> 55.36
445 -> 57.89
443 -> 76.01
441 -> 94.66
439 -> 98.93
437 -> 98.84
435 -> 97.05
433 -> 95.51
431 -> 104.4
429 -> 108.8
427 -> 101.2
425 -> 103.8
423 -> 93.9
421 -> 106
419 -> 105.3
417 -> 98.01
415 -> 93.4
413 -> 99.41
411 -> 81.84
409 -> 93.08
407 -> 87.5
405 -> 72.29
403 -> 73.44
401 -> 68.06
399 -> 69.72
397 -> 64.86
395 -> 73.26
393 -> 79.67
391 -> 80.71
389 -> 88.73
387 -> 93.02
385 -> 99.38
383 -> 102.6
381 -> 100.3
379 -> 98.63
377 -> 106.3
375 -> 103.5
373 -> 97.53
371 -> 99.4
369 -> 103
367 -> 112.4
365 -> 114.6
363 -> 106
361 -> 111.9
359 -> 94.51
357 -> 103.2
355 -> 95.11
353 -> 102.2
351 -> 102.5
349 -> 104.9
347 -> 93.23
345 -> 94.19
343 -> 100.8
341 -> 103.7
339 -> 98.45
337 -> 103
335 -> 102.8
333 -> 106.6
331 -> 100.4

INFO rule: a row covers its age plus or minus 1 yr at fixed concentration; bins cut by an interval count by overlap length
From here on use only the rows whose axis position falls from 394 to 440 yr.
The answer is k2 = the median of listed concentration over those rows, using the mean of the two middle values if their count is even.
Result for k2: 96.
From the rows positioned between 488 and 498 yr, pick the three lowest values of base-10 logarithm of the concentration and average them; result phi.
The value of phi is 2.04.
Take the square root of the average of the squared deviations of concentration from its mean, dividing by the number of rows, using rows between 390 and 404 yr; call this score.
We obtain 5.4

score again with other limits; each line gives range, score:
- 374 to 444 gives 12.5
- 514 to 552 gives 4.6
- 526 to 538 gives 4.3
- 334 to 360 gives 4.0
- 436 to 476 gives 19.0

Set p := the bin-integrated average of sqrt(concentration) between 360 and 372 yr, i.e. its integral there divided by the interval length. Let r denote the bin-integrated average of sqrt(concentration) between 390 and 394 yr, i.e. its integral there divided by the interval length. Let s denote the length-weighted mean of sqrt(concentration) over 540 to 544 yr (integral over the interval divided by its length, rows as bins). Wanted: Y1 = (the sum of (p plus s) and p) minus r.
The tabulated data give 23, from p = 10.4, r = 9.0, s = 11.3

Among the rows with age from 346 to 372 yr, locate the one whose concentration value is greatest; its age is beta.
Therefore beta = 365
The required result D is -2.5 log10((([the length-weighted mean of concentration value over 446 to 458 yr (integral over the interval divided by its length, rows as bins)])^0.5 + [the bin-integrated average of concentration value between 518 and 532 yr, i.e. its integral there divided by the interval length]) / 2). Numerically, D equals -4.54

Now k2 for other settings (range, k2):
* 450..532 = 118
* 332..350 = 103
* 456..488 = 99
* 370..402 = 95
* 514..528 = 120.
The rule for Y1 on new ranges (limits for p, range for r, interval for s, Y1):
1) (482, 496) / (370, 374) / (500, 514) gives 21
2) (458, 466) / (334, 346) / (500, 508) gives 22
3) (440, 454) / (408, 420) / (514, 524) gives 18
